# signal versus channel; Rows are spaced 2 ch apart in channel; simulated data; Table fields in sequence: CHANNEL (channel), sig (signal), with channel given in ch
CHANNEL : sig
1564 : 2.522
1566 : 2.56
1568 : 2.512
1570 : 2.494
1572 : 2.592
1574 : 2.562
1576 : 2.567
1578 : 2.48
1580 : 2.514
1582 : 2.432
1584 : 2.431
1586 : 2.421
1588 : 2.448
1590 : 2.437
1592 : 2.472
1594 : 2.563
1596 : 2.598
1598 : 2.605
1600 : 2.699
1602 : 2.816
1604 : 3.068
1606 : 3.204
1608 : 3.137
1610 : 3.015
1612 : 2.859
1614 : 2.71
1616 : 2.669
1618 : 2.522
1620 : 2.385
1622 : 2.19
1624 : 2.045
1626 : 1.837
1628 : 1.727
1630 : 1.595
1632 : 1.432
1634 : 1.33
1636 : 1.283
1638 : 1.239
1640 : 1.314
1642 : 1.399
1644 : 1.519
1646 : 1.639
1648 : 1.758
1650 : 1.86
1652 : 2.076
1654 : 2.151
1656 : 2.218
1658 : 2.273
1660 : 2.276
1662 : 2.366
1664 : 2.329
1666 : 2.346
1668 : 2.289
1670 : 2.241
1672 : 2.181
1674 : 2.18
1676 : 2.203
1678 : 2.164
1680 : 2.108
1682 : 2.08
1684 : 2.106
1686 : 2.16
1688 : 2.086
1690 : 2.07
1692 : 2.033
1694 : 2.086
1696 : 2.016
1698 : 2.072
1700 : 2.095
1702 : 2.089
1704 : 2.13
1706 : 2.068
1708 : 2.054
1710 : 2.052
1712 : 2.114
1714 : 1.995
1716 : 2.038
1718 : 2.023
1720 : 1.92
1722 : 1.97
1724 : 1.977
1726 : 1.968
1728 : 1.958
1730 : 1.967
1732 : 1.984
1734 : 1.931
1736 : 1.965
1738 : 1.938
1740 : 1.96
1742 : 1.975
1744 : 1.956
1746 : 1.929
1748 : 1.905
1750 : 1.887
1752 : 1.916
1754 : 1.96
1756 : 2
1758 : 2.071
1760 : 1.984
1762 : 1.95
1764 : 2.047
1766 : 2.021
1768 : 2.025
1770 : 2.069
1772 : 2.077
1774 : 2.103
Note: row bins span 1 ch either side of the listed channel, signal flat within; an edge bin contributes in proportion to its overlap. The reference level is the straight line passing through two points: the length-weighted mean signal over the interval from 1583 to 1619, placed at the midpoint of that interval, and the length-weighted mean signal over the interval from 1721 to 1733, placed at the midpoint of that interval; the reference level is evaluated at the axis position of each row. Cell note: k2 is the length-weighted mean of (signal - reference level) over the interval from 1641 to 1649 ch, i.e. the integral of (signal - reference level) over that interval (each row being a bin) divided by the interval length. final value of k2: -0.9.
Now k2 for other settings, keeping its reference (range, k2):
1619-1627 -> -0.5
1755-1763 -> 0.2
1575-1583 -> -0.3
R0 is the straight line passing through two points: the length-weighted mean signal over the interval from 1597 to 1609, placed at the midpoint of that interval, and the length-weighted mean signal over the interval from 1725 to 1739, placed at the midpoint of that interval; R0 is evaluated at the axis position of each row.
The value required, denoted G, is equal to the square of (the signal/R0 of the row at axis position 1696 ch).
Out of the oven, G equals 0.82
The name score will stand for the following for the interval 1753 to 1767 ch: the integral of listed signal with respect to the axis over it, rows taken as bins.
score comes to 28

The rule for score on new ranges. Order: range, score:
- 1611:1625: 35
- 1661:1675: 32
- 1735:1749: 27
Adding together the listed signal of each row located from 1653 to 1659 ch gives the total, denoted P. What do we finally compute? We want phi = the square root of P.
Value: 2.58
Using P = 6.6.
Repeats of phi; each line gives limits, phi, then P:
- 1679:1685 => 2.51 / 6.3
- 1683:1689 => 2.52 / 6.4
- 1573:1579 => 2.76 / 7.6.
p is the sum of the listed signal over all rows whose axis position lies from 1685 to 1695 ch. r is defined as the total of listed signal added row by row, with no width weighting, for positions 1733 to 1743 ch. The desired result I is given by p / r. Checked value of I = 1.07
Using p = 10.4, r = 9.8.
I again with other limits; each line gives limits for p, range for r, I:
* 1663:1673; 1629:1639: 1.66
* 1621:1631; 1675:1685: 0.88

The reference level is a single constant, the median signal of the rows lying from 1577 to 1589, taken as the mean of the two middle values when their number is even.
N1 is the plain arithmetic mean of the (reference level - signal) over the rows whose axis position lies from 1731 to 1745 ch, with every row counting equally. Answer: 0.5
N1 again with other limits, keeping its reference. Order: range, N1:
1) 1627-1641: 1.0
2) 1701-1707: 0.3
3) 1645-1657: 0.5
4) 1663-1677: 0.2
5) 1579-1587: 0.0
